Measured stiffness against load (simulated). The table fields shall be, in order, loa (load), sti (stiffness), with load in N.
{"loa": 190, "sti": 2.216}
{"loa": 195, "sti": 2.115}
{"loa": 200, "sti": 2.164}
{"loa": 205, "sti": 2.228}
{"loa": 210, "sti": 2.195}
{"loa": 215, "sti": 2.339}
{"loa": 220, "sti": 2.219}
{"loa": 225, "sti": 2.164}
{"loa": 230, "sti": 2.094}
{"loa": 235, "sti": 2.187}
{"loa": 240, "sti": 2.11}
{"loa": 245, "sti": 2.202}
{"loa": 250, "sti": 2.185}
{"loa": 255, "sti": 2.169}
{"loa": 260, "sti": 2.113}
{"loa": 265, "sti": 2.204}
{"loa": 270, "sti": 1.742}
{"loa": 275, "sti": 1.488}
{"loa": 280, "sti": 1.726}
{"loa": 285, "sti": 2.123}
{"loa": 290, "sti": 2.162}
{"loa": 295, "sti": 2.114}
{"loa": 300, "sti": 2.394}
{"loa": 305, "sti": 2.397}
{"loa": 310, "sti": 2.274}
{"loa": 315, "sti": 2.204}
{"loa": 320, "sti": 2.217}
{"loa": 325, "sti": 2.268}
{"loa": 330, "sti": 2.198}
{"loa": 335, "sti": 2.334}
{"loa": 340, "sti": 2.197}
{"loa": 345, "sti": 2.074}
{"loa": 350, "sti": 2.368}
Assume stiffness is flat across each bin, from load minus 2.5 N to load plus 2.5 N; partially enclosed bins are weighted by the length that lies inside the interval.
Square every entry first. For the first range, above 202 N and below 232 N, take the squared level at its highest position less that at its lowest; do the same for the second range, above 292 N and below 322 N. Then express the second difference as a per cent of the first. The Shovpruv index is -77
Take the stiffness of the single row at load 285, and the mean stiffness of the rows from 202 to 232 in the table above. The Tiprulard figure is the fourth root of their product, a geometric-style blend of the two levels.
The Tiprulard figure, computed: 1.471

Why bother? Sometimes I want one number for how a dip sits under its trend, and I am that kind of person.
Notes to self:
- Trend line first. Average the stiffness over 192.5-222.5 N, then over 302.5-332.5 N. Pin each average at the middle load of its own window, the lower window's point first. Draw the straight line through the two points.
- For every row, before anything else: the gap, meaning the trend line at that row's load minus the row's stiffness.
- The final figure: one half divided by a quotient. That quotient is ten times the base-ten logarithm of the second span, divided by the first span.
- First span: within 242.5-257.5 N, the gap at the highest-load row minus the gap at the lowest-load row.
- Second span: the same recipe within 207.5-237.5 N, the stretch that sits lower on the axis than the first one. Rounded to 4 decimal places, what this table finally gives -0.0011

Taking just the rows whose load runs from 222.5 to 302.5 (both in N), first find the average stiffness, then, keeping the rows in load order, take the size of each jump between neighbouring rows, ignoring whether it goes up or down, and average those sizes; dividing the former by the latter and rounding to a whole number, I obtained 14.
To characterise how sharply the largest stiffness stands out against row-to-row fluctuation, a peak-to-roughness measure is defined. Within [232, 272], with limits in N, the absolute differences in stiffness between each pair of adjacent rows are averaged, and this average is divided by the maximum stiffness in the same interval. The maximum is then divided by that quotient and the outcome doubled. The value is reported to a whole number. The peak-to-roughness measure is 84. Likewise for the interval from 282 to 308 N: 124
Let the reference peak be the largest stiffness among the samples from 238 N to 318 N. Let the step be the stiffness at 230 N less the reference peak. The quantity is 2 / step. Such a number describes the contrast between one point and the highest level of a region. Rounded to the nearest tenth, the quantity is -6.6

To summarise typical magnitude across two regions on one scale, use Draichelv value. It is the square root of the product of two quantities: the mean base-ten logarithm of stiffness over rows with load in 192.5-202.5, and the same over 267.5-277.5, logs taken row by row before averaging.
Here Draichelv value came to 0.261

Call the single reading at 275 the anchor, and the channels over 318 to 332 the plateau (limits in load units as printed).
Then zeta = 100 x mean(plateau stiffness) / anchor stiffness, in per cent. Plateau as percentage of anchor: 150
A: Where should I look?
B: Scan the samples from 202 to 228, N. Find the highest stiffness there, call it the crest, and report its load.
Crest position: 215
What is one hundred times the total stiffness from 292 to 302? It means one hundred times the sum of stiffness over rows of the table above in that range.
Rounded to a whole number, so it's 451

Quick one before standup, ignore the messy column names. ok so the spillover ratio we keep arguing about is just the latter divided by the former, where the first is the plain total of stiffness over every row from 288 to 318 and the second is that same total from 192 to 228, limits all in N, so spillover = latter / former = 1.1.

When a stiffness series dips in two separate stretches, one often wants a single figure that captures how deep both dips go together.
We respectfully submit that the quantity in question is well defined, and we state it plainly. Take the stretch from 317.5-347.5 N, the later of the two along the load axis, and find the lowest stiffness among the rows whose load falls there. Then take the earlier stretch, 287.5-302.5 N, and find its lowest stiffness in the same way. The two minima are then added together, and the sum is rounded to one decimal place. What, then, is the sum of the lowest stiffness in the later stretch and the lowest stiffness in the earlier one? 4.2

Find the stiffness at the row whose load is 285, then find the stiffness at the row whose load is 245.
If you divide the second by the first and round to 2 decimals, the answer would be 1.04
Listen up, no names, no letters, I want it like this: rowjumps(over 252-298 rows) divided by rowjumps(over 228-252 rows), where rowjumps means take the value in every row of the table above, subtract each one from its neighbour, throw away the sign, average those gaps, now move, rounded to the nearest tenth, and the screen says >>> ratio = 2.8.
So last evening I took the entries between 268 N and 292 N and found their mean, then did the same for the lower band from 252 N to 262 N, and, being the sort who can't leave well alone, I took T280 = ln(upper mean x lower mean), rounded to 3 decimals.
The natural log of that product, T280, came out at 1.375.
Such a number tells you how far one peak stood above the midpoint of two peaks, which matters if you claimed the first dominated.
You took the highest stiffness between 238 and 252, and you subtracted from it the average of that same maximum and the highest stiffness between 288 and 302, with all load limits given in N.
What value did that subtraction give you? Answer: -0.10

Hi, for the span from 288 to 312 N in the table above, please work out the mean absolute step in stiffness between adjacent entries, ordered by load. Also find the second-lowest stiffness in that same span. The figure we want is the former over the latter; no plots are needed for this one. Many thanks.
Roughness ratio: 0.052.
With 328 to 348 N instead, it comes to 0.060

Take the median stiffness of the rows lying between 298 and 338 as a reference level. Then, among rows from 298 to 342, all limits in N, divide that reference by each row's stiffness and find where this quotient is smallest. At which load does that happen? 305 N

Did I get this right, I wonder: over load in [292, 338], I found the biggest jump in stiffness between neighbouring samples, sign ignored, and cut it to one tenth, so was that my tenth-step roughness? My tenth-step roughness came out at 0.028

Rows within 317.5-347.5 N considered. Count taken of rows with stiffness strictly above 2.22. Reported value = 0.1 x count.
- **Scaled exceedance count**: 0.20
